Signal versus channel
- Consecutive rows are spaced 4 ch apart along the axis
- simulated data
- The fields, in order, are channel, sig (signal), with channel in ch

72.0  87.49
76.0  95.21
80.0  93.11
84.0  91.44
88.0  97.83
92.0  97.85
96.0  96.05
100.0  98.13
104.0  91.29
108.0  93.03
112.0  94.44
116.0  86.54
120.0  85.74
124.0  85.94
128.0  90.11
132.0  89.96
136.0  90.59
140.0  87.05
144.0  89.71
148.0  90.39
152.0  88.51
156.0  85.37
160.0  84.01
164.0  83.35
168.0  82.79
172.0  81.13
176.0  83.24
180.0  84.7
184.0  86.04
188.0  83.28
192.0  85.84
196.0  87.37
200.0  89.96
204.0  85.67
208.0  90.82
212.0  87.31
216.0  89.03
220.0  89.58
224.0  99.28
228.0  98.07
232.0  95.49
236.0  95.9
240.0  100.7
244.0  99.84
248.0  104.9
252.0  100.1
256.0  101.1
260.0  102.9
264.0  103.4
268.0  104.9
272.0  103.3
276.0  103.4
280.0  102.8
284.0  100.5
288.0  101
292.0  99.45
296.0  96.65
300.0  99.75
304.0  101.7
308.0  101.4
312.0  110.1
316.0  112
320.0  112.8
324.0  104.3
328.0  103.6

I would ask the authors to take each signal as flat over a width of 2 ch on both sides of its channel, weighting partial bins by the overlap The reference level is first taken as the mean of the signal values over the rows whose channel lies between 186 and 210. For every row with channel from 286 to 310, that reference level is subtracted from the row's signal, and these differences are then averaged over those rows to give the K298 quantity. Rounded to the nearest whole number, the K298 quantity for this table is 13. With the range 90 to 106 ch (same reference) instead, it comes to 9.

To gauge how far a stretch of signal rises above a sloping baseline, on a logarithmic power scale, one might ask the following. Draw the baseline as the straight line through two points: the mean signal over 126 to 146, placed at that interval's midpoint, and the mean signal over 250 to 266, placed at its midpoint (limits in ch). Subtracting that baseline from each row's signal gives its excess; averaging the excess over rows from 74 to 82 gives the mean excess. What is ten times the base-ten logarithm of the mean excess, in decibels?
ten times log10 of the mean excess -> 10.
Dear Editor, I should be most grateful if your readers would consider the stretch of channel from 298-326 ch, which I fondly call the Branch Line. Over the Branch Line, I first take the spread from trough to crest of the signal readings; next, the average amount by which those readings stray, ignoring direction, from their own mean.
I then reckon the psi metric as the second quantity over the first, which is 0.37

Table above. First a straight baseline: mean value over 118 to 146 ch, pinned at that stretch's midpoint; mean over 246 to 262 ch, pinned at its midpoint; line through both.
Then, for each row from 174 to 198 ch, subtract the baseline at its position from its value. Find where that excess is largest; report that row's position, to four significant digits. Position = 184.0 ch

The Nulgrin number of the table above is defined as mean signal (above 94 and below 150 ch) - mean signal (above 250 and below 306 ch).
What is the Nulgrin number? -11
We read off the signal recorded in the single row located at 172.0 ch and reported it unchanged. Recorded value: 81.13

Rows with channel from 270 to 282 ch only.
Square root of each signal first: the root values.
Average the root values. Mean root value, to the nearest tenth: 10.2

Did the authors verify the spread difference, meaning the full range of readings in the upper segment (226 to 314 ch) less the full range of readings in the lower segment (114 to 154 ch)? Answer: 10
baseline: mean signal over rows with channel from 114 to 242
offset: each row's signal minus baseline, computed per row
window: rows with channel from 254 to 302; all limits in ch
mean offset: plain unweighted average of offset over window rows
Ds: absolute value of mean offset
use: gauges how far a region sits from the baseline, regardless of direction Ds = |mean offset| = 13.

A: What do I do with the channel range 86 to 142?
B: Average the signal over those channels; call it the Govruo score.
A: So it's 92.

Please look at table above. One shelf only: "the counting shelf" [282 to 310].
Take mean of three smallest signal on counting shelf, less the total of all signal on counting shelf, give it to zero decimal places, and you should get -602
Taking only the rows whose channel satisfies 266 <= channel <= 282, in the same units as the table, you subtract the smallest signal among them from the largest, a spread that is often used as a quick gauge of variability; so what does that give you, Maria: 2.1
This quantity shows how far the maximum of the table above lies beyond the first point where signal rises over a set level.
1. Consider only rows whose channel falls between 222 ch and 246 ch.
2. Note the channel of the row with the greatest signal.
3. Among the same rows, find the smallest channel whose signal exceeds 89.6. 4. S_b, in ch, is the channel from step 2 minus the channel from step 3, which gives 16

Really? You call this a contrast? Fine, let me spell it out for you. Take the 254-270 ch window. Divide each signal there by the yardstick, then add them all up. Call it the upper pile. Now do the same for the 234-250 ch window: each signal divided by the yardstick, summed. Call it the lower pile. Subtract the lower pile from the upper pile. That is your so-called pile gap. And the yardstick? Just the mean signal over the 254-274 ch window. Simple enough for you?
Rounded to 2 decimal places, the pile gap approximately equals 0.11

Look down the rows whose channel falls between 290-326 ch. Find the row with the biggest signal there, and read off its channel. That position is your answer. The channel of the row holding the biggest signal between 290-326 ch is 320.0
